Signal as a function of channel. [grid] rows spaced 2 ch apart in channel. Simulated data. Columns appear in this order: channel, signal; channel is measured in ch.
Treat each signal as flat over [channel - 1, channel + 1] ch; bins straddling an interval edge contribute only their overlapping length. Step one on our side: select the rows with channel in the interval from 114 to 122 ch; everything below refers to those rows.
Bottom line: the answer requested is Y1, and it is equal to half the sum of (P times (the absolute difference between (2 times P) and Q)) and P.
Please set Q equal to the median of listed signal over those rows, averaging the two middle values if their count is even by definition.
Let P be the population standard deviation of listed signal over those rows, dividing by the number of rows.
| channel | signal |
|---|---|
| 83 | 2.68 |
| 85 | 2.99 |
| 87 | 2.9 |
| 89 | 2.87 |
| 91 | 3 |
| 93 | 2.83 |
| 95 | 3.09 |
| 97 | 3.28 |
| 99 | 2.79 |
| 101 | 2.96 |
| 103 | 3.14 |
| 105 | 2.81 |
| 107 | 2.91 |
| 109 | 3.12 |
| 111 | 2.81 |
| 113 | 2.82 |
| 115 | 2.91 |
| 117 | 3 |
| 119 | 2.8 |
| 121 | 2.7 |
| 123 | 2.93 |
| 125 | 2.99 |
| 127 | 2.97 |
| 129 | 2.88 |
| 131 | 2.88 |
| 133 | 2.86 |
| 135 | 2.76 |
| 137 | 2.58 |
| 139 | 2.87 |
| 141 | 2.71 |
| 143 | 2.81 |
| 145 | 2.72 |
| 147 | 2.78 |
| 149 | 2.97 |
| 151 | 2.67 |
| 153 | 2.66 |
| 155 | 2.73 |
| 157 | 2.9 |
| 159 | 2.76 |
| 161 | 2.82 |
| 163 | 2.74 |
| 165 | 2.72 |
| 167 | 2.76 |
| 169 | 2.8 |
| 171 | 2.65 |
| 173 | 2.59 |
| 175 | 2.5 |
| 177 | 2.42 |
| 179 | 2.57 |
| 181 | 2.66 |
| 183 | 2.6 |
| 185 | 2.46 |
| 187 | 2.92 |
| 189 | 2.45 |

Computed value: 0.21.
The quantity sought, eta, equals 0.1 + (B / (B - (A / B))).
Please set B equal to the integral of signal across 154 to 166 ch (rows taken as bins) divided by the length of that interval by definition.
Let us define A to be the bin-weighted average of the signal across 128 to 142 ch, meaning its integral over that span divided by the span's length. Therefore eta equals 1.67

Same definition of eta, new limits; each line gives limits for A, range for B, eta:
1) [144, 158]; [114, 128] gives 1.59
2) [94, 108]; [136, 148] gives 1.76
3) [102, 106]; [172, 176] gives 1.95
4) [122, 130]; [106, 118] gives 1.62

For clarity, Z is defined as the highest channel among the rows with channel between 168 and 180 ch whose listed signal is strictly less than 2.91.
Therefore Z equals 179 ch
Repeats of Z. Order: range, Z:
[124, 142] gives 141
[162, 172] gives 171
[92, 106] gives 105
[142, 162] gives 161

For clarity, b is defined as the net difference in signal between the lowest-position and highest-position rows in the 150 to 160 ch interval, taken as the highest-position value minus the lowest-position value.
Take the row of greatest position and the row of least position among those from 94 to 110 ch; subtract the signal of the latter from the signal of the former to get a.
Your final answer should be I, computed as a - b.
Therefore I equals -0.060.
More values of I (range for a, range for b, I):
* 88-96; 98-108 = 0.100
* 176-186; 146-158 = -0.080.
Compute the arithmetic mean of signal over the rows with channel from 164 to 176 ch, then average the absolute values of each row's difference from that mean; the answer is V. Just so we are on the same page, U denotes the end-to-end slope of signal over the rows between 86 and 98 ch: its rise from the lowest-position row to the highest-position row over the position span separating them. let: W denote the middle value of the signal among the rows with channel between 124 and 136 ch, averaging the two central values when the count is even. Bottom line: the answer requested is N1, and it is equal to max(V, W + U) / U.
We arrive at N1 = 77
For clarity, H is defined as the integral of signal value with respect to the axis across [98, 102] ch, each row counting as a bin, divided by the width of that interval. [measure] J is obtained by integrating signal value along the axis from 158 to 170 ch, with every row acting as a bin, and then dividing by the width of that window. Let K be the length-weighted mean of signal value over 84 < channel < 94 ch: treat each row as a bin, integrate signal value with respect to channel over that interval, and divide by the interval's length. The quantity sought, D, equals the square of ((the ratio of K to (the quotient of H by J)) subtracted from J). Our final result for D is 0.002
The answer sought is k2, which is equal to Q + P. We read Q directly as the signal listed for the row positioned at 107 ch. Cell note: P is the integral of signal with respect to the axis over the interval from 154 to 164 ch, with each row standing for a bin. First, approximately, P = 28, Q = 2.91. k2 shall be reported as 31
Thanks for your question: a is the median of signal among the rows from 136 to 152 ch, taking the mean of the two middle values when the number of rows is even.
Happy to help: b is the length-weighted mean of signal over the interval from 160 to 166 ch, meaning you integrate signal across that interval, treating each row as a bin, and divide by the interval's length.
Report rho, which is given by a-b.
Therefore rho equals -0.01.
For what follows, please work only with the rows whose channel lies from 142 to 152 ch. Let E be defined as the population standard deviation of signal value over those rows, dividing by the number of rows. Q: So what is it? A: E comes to 0.102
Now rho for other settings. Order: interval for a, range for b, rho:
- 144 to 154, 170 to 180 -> 0.17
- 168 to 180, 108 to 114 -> -0.34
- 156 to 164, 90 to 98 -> -0.26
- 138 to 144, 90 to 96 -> -0.16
